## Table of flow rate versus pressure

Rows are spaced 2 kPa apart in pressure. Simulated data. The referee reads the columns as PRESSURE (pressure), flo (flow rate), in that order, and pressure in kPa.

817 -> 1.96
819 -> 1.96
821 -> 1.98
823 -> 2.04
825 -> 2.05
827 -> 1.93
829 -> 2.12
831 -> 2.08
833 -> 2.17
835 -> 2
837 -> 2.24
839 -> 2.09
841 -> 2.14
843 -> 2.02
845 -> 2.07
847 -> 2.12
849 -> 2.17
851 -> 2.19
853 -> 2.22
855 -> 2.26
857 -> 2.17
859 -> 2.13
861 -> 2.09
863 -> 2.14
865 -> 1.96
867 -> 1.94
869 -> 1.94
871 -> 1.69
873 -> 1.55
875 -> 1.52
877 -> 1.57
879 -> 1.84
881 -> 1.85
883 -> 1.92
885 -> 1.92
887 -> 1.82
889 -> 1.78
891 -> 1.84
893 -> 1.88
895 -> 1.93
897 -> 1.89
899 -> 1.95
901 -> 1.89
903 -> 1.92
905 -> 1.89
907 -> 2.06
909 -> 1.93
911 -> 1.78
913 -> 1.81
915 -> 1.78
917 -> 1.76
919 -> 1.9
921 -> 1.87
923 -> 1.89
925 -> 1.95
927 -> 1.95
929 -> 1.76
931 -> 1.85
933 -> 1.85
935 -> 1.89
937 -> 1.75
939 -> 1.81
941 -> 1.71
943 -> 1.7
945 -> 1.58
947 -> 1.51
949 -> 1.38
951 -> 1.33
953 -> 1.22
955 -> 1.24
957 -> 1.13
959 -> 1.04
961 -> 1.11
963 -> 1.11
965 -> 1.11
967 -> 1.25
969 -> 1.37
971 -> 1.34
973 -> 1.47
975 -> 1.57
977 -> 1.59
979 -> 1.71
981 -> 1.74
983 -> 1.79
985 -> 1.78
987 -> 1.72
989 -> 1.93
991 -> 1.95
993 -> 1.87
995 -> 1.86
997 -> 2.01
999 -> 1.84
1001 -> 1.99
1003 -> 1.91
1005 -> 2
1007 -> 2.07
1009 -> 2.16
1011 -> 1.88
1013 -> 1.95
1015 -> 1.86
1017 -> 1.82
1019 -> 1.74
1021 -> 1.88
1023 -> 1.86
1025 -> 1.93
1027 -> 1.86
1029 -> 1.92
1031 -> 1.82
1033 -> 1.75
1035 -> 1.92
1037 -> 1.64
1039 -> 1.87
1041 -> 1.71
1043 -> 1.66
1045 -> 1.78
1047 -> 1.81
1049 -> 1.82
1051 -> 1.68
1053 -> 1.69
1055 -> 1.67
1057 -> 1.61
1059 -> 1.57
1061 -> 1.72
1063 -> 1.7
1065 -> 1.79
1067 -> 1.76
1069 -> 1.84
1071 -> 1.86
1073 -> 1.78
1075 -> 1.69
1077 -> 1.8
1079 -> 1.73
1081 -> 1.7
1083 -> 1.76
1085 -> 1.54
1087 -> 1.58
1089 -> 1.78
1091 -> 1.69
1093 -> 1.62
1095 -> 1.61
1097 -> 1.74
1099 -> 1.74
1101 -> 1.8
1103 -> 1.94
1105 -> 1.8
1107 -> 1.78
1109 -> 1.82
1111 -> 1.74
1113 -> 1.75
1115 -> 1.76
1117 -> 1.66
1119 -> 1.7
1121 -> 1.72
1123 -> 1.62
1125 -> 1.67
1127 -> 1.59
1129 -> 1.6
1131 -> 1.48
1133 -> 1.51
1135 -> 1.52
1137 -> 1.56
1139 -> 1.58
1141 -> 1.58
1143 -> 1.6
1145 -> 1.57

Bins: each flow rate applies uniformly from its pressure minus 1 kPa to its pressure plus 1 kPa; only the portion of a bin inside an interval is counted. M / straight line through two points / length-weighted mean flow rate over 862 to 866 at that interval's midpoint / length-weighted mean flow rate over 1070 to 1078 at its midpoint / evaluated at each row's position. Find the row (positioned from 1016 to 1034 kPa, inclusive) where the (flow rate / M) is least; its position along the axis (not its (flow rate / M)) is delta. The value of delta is 1019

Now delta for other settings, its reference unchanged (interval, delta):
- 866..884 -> 875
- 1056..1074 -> 1059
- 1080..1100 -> 1085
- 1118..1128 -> 1127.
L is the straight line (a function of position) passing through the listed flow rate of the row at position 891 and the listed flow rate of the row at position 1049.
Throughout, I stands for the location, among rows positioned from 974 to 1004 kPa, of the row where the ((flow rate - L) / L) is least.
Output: 975 kPa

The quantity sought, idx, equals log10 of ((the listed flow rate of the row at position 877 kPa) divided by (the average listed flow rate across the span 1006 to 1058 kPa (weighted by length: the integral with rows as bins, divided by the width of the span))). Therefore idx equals -0.065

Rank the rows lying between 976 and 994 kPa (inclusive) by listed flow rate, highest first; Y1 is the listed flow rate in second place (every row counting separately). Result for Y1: 1.93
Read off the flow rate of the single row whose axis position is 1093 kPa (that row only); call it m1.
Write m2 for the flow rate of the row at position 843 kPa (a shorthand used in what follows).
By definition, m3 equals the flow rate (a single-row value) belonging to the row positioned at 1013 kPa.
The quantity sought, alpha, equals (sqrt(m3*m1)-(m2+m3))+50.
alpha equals 47.8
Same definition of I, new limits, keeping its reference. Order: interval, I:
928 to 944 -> 943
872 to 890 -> 875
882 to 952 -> 951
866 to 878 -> 875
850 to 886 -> 875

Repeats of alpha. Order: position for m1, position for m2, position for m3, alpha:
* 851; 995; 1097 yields 48.4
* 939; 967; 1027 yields 48.7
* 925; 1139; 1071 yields 48.5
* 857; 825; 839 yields 48.0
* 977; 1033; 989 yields 48.1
